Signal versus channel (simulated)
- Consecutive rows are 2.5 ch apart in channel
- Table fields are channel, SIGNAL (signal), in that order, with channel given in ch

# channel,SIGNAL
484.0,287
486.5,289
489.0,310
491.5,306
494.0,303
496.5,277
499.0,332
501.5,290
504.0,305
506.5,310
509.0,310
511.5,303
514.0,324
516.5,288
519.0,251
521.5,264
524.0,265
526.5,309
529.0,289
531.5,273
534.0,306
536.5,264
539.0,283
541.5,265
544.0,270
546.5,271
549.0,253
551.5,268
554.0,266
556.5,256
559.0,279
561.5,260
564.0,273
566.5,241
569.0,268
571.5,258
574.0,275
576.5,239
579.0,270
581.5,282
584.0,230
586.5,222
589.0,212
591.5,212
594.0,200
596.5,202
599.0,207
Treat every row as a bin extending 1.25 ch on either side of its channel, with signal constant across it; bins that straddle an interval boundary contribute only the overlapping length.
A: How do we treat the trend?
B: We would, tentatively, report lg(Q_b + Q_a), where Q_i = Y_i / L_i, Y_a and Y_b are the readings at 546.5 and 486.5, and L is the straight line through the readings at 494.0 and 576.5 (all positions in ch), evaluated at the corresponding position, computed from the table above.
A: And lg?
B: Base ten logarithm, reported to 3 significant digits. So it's 0.294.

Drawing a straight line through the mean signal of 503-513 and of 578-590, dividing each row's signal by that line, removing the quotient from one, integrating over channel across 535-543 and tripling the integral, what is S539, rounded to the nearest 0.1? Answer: 0.8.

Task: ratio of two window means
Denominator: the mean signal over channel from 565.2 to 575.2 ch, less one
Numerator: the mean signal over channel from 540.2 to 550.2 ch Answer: 1.02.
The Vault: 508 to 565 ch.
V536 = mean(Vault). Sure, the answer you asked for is 278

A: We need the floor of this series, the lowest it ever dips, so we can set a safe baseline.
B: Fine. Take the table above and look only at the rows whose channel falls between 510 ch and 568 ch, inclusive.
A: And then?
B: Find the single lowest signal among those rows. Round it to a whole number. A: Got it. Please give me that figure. 241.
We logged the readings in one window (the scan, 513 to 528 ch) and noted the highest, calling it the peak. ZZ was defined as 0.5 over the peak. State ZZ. 0.0015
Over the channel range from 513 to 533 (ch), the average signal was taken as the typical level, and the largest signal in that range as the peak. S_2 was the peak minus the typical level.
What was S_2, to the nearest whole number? 41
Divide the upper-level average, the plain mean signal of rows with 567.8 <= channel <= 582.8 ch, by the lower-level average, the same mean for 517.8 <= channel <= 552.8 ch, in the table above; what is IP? 0.97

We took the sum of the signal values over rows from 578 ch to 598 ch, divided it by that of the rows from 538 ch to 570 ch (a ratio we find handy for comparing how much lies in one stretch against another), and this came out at 0.5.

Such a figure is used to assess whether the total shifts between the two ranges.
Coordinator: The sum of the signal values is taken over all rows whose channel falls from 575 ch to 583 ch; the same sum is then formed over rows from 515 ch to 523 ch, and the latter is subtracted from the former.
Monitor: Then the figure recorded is -12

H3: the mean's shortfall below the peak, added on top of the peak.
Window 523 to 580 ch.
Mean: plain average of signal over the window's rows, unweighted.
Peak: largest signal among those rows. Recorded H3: 348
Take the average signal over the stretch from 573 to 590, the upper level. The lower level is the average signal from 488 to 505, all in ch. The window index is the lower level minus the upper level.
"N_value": 56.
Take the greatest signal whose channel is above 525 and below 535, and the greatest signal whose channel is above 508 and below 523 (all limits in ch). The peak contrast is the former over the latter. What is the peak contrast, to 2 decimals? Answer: 0.95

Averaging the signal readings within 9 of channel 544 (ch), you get 268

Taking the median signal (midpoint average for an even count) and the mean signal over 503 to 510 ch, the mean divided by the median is 0.99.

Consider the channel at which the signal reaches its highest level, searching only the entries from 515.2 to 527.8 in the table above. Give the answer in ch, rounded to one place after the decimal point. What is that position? 526.5 ch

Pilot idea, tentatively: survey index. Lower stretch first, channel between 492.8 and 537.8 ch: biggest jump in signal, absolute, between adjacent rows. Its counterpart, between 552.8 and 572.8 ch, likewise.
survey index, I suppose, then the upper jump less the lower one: -23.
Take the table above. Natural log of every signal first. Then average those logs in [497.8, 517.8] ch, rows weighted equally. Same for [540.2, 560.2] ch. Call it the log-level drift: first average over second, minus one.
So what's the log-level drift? 0.026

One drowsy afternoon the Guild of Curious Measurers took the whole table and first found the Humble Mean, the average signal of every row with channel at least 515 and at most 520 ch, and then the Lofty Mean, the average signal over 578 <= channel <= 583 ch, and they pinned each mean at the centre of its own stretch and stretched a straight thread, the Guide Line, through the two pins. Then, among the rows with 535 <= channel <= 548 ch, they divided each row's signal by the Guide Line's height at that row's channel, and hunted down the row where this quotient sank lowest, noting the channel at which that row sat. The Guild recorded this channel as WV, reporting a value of 536.5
